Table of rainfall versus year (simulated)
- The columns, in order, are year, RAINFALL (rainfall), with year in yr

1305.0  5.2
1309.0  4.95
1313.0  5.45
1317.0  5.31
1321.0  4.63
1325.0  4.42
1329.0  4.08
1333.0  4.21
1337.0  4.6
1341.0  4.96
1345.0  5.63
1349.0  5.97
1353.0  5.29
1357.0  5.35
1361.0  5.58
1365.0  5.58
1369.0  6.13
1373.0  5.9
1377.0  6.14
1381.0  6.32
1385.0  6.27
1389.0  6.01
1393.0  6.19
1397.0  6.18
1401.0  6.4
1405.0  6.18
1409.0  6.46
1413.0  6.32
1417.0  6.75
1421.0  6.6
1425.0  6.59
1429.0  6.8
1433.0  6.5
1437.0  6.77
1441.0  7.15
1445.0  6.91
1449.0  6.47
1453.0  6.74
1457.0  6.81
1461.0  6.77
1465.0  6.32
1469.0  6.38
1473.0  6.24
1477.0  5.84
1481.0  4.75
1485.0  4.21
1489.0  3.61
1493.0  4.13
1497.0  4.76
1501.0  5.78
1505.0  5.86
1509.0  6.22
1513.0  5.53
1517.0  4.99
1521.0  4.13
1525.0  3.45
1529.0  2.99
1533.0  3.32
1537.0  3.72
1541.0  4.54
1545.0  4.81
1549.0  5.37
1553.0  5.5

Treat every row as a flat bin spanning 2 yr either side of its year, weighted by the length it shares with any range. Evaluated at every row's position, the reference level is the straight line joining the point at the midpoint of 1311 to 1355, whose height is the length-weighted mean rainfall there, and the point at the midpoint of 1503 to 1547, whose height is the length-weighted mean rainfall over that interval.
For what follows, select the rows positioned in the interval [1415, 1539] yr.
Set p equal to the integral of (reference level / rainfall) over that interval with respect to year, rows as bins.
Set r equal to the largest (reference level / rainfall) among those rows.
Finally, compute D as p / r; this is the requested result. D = 73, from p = 109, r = 1.50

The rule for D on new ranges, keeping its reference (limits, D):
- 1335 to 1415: 62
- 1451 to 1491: 26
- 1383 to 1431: 45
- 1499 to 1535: 25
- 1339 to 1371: 28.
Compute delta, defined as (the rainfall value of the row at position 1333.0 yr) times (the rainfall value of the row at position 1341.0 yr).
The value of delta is 20.9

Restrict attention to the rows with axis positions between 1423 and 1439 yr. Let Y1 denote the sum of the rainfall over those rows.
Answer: 26.7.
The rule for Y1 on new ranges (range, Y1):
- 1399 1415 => 25.4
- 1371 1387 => 24.6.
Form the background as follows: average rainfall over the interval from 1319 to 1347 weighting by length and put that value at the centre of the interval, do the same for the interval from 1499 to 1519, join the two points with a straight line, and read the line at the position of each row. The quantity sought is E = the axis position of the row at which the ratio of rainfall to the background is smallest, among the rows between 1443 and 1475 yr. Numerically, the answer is 1473.0 yr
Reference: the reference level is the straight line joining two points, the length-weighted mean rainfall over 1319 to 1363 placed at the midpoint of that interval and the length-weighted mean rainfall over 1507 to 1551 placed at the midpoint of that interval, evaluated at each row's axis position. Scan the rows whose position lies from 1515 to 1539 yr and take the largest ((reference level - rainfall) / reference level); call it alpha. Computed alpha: 0.3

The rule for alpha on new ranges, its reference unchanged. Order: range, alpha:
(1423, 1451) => -0.4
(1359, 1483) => 0.0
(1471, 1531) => 0.3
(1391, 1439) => -0.3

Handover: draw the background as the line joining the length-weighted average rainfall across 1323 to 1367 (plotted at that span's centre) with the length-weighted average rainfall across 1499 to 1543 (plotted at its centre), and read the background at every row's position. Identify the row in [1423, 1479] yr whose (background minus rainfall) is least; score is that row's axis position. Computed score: 1441.0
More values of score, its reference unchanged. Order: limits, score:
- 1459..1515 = 1461.0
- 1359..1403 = 1401.0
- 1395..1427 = 1417.0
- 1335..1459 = 1441.0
